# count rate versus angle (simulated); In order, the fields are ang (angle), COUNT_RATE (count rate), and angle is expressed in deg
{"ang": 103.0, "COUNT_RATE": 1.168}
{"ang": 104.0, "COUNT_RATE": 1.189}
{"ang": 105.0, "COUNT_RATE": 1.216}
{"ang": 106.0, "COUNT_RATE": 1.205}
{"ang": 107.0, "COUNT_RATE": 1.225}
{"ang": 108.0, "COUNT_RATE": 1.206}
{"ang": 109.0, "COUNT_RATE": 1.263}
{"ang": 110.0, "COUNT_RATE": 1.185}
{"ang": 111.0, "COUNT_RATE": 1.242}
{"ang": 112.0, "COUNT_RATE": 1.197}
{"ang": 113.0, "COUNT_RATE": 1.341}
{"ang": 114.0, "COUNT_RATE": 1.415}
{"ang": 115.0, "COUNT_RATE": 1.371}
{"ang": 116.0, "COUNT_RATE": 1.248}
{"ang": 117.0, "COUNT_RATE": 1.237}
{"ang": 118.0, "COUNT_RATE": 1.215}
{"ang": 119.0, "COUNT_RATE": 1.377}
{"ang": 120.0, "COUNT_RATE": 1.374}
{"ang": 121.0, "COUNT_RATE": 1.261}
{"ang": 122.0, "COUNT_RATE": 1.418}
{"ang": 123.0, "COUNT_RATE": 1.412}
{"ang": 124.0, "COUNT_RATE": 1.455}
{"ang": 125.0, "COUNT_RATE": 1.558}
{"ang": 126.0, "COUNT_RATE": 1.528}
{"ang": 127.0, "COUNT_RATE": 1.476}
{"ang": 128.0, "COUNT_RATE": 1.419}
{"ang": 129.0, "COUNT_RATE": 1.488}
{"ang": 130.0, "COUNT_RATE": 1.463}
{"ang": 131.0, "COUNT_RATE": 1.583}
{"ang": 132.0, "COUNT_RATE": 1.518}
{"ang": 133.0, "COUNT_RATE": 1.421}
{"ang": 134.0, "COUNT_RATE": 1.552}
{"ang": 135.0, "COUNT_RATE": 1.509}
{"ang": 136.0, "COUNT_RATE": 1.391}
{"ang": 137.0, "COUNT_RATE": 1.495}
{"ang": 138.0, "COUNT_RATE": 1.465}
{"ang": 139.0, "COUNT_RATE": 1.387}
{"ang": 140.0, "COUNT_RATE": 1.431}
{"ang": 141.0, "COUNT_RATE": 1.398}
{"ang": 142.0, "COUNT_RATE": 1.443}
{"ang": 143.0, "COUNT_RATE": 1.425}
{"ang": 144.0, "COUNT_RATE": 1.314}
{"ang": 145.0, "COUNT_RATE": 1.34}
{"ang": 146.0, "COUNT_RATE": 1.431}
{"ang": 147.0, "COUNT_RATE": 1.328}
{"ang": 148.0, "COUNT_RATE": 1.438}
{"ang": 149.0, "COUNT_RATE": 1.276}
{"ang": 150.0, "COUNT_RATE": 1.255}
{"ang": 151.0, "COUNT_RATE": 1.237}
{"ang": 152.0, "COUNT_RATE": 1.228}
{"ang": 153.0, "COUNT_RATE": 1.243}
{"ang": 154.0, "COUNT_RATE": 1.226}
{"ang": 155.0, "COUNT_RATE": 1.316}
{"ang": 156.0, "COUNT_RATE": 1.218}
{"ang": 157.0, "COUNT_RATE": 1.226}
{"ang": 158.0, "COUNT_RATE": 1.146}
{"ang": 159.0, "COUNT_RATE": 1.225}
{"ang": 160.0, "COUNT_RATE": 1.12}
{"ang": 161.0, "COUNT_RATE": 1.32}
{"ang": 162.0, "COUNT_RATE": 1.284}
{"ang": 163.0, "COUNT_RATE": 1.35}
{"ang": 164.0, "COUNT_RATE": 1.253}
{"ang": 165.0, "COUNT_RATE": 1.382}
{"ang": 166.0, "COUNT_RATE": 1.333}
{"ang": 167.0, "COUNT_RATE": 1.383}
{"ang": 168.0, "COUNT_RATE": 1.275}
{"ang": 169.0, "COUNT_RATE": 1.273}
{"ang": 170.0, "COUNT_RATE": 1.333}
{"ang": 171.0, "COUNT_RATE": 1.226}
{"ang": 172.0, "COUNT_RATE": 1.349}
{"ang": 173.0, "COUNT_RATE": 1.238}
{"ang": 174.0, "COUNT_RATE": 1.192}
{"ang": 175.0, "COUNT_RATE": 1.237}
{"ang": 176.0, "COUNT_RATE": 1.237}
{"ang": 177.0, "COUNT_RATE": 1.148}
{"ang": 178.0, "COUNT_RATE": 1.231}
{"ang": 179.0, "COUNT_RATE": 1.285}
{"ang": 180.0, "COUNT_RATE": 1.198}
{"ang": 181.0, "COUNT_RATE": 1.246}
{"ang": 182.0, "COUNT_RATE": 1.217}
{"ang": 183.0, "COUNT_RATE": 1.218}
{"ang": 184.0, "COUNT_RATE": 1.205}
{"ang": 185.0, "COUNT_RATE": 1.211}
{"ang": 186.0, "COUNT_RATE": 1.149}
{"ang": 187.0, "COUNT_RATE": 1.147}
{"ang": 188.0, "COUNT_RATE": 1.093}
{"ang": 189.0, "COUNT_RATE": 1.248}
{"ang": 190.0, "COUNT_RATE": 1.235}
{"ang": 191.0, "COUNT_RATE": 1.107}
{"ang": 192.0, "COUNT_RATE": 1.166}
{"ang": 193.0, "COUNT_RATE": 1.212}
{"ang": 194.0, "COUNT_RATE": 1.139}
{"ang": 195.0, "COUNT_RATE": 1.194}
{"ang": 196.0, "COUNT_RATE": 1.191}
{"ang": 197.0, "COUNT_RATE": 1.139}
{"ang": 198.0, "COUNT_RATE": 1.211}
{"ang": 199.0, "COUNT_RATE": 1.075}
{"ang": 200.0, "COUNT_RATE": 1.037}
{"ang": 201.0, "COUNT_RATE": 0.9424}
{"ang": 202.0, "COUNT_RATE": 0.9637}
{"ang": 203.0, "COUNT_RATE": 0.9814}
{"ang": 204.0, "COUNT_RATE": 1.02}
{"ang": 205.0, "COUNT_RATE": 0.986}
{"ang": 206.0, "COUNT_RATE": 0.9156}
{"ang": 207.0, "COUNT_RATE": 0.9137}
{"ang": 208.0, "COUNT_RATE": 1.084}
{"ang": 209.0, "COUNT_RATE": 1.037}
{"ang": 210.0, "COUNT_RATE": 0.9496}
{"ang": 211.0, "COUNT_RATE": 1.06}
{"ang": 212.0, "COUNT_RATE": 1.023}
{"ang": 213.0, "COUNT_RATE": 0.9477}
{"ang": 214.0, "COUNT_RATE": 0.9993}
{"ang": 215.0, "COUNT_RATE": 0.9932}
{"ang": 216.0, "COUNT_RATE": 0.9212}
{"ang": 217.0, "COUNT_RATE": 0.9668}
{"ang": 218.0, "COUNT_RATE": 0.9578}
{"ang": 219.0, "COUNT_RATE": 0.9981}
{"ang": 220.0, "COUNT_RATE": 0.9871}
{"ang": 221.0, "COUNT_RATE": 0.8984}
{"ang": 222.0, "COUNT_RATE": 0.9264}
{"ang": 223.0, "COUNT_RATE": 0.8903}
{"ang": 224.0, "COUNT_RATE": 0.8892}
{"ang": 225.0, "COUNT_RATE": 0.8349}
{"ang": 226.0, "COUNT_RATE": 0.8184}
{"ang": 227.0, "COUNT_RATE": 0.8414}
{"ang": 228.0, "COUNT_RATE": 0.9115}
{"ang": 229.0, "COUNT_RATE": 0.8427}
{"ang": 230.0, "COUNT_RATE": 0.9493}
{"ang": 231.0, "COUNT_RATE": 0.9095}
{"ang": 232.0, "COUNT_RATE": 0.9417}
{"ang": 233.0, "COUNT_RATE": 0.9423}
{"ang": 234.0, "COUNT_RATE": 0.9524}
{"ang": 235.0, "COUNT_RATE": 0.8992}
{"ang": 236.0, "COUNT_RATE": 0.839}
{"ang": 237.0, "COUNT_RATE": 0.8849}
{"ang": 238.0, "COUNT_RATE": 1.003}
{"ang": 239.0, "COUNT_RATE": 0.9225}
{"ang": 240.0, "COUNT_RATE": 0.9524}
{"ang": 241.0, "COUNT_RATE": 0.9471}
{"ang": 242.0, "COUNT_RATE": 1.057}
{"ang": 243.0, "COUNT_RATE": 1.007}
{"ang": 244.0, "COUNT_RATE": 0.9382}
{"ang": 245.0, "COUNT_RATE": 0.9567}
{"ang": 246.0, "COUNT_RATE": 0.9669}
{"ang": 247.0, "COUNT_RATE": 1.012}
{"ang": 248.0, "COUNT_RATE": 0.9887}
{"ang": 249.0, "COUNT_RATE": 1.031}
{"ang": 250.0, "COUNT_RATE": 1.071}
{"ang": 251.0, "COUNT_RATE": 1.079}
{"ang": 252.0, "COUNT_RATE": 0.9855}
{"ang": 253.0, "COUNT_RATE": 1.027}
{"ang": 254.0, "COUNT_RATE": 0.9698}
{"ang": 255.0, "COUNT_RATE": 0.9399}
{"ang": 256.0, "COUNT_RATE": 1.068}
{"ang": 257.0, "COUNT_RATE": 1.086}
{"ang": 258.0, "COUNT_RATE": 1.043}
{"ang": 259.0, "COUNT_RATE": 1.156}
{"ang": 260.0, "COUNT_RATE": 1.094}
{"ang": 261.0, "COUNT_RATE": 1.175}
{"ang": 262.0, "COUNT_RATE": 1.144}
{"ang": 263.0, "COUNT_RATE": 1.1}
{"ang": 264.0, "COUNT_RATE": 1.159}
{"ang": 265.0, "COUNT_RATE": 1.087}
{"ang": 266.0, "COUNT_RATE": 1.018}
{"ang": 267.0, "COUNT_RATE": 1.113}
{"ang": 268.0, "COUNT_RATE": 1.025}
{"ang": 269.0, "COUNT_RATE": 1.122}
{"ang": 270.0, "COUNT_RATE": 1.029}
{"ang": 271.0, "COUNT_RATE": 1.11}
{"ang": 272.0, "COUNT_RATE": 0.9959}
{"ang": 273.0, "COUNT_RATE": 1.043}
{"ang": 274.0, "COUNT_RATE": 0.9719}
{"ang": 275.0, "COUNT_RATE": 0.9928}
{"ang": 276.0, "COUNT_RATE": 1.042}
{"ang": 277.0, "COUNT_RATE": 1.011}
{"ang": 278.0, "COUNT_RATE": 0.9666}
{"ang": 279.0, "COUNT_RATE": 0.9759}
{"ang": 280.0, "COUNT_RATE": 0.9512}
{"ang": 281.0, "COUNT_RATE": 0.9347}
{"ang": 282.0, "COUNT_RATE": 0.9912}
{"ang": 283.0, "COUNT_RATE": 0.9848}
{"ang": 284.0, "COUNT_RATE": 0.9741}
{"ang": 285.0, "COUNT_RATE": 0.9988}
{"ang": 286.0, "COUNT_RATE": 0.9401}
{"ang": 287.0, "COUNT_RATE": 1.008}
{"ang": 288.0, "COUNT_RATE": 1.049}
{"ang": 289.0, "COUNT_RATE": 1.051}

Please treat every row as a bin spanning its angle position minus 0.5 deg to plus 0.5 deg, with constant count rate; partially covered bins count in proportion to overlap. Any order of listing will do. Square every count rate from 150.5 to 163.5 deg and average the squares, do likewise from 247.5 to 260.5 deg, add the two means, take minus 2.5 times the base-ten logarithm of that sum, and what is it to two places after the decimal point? -1.05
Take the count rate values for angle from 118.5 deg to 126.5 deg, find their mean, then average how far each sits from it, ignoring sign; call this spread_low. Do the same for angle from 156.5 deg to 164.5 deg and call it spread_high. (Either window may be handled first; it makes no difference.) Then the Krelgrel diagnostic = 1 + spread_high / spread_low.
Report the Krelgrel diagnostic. 1.9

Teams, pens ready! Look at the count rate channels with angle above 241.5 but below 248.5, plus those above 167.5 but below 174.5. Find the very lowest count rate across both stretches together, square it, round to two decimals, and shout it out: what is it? 0.88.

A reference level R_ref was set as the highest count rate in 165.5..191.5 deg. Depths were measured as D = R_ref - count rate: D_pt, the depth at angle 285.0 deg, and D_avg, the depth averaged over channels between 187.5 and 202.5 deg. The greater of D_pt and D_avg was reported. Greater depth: 0.38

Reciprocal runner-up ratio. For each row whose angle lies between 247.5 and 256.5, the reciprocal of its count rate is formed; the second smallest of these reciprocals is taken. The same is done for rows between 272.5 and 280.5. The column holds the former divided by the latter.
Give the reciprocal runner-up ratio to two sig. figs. 0.97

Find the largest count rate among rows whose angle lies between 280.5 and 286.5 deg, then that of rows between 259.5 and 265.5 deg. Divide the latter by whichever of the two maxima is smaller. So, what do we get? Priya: 1.18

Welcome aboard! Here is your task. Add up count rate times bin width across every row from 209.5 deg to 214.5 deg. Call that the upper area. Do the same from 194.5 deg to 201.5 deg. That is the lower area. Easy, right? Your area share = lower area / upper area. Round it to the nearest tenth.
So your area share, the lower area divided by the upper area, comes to 1.6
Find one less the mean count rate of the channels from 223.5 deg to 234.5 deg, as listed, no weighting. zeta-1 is 0.11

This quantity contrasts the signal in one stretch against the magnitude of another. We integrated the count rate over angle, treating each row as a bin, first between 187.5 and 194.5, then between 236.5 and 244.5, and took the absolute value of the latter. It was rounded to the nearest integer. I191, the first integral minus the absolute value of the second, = 0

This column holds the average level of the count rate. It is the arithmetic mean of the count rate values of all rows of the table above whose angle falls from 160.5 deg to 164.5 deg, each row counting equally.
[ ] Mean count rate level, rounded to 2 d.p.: 1.30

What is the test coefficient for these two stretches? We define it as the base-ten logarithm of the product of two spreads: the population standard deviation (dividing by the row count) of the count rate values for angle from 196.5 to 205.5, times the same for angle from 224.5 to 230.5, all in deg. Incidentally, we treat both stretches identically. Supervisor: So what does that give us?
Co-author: -2.41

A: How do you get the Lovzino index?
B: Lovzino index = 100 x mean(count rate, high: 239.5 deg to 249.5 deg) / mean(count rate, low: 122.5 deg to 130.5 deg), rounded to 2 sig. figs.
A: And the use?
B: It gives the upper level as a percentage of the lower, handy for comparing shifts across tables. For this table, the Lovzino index 67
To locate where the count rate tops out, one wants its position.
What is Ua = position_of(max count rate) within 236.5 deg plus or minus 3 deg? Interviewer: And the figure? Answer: 238.0 deg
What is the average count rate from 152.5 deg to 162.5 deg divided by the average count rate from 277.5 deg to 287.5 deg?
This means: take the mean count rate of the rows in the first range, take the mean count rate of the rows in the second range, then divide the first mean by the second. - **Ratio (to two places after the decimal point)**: 1.27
